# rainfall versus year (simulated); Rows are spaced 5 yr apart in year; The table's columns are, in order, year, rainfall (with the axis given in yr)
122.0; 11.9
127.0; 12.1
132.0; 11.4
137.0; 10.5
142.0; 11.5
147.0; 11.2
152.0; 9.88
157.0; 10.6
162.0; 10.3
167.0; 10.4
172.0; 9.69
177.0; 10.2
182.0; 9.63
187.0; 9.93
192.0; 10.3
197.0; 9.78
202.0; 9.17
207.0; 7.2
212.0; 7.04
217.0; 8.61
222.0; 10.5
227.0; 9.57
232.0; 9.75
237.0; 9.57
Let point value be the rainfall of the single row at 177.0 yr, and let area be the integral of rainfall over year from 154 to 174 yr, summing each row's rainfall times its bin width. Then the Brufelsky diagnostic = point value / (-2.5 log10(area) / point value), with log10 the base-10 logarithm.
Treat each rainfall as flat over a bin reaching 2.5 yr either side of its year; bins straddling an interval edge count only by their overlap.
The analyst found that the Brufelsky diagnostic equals -18.0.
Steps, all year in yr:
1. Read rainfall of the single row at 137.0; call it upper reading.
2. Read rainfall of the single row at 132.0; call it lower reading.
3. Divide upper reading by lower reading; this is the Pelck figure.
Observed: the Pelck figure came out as 0.92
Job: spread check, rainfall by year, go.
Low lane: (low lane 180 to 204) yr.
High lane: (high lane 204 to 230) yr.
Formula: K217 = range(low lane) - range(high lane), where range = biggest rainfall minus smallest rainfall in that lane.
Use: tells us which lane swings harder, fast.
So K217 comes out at -2.3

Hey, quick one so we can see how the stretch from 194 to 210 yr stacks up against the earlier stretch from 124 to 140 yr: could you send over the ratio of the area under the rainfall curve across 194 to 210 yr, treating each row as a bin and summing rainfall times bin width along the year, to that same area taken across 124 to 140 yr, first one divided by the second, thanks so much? 0.77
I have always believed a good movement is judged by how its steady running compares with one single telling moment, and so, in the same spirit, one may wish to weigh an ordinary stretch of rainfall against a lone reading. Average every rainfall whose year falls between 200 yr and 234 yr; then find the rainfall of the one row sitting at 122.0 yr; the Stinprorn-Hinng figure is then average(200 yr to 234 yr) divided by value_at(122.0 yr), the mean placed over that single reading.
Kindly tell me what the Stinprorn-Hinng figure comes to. 0.74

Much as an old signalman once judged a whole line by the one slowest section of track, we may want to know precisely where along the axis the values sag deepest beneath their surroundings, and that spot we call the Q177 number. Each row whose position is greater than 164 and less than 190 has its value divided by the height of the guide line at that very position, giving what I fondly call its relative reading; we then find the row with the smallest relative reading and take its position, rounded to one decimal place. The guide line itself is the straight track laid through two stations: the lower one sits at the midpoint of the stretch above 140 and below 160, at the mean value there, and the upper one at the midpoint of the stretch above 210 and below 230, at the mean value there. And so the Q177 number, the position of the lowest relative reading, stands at 172.0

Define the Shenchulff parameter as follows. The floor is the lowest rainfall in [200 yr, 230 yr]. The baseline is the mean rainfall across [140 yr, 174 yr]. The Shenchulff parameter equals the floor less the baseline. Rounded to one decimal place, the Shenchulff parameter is -3.5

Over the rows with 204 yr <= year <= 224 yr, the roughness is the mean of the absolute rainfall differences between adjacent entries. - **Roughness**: 1.2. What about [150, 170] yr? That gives 0.4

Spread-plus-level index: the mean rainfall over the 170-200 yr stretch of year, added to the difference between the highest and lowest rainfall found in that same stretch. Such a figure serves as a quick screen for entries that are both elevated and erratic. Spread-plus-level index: 10.6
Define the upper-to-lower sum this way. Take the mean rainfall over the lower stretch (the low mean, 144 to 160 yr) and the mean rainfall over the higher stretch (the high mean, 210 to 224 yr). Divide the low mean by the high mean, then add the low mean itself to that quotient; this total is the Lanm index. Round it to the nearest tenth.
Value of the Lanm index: 11.8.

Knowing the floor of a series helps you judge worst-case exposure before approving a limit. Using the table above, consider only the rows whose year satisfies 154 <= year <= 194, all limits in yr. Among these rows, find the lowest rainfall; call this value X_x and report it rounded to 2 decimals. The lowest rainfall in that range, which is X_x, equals 9.63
